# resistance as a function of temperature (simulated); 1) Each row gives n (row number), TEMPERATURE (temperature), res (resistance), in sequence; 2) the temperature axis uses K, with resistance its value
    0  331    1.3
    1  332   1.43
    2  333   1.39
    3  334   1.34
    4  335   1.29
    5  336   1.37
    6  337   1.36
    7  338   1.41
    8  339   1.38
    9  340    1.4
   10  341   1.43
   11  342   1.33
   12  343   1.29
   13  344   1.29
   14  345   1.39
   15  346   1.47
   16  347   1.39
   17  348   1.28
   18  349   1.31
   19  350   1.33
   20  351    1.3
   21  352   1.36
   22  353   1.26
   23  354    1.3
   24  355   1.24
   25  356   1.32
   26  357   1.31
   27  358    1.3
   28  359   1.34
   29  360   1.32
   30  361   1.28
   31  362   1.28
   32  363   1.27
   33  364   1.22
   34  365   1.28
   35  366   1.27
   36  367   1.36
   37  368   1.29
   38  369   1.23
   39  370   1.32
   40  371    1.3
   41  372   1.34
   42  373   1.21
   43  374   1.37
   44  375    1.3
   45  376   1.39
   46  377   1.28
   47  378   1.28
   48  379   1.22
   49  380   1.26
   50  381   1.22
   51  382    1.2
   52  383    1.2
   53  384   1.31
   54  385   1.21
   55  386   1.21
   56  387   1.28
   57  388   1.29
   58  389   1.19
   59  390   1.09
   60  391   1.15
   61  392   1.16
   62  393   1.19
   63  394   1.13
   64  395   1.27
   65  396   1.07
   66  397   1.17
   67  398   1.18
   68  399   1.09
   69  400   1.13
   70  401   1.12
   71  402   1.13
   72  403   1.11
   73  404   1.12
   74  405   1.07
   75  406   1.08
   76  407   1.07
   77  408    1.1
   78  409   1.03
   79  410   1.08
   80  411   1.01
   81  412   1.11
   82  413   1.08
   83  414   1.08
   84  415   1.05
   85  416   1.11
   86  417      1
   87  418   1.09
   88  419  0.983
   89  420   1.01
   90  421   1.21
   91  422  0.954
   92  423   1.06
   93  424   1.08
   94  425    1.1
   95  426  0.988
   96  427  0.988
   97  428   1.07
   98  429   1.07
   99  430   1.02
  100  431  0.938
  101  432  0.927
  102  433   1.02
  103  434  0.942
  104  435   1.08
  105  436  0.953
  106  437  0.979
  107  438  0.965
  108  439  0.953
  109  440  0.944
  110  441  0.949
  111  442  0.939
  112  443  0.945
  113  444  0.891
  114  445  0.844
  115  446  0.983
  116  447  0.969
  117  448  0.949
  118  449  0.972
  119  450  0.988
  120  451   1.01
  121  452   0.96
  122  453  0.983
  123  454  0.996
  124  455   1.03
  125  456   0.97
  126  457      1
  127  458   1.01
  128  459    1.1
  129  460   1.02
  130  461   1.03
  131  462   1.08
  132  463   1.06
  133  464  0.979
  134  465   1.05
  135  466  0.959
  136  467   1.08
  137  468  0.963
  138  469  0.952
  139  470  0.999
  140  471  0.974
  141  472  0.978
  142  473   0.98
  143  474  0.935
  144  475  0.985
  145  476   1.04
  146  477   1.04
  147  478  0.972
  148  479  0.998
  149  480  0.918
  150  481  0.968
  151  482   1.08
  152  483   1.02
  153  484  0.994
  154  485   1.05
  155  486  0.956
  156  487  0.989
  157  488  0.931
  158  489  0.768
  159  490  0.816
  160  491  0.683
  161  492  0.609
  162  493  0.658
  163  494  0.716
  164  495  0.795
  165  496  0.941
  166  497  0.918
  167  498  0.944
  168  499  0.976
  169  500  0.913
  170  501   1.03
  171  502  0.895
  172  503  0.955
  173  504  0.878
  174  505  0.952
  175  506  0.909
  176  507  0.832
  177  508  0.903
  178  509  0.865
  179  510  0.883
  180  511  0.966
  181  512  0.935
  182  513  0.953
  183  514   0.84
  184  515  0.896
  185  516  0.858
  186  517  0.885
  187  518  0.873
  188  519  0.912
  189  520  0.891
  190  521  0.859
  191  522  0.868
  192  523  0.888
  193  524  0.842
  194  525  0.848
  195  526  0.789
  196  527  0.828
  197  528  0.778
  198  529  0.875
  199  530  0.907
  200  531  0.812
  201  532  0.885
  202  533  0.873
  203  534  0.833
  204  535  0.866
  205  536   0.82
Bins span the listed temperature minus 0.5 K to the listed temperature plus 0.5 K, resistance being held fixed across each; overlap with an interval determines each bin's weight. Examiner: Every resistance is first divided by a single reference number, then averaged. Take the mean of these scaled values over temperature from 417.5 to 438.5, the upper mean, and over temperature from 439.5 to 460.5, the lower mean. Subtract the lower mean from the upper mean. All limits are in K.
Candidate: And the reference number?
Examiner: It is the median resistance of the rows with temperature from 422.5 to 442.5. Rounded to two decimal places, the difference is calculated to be 0.05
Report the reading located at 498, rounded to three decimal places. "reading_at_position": 0.944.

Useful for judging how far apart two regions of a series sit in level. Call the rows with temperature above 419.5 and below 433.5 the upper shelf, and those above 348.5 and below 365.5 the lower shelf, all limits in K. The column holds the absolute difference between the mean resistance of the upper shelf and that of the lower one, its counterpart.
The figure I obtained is 0.26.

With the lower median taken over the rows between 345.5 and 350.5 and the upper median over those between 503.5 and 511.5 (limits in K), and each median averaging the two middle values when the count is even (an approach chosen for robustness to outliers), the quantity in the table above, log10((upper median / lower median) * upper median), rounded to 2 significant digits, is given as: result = -0.22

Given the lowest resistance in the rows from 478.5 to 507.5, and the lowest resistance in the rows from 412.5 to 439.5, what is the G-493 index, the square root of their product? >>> 0.75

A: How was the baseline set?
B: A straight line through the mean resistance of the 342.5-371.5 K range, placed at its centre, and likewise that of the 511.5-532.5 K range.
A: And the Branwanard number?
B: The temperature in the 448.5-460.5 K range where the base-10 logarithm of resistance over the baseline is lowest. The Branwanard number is 452 K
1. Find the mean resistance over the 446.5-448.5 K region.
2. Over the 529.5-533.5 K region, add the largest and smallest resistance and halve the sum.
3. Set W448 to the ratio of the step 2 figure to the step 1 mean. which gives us 0.896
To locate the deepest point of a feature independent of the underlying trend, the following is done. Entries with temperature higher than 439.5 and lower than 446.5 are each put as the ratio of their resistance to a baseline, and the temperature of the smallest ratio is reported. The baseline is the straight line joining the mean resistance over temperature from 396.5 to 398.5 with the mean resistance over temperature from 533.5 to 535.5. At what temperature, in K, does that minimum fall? 445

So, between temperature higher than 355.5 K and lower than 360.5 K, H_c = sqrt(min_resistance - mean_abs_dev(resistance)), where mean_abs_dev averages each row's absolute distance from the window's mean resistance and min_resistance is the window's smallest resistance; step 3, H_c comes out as 1.14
